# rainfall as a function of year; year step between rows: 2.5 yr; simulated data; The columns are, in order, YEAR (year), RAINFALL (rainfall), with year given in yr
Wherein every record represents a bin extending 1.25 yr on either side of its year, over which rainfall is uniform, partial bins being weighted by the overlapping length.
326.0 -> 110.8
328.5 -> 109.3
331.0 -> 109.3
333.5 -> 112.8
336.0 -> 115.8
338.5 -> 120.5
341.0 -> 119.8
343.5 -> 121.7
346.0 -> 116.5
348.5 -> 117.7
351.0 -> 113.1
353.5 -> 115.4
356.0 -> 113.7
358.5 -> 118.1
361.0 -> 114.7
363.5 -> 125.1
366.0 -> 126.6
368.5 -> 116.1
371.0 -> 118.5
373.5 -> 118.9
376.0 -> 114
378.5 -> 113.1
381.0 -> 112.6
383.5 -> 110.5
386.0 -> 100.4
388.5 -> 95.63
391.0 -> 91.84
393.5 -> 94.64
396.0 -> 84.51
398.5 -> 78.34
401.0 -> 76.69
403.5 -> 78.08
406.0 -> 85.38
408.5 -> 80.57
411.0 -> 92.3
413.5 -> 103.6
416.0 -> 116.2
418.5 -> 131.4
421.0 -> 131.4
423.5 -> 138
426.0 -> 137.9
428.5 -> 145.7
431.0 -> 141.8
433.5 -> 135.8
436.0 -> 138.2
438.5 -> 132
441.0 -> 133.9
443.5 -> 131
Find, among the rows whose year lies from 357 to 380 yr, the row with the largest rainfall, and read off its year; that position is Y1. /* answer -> 366.0 yr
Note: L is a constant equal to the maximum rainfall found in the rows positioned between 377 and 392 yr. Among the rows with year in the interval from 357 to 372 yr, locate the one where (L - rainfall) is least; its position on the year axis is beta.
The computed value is 366.0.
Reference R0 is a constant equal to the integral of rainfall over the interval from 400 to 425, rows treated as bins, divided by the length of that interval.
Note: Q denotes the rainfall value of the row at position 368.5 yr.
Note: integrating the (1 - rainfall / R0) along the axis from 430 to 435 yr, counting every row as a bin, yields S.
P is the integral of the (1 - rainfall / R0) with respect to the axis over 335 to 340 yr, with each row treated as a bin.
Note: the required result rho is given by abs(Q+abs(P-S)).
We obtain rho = 117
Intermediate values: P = -0.7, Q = 116.1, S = -1.7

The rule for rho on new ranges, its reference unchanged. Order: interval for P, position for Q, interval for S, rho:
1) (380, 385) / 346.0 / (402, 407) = 118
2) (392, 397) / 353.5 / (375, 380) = 117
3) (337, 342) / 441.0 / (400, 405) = 136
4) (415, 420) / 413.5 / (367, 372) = 104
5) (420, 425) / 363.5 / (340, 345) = 126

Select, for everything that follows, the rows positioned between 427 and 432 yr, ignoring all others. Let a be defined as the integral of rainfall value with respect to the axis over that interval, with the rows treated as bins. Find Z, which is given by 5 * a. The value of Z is 3589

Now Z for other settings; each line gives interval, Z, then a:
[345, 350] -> 2923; 585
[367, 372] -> 2943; 589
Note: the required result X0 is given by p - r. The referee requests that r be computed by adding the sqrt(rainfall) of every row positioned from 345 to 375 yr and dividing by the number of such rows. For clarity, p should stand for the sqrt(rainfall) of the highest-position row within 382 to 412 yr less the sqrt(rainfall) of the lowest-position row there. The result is -11.8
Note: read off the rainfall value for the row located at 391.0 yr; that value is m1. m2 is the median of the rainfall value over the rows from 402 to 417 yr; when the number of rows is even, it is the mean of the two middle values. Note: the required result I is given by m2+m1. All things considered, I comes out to 181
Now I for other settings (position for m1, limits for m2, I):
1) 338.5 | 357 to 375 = 239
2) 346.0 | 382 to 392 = 215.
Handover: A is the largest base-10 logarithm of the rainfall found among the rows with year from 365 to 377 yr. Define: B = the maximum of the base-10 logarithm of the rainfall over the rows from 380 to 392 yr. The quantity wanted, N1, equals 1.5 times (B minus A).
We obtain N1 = -0.08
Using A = 2.10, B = 2.05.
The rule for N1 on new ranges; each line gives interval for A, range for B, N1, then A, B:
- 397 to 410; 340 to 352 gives 0.23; 1.93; 2.09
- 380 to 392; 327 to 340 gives 0.04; 2.05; 2.08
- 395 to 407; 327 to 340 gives 0.22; 1.93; 2.08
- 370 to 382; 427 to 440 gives 0.13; 2.08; 2.16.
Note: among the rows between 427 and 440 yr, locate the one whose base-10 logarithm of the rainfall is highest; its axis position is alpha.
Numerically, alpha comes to 428.5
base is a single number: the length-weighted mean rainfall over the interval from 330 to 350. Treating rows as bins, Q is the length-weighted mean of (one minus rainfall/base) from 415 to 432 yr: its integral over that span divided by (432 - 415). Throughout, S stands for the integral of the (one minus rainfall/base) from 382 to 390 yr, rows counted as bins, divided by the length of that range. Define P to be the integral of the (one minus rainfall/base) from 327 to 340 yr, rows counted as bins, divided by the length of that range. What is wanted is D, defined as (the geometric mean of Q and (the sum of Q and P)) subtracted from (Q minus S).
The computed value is -0.4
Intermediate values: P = 0.027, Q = -0.15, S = 0.13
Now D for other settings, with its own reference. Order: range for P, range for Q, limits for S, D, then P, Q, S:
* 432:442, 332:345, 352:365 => 0.0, -0.157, -0.01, -0.01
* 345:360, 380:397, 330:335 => -0.1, 0.009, 0.16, 0.05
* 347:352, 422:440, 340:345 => -0.3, 0.011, -0.18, -0.03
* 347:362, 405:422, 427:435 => 0.2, 0.011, 0.09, -0.21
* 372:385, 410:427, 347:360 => -0.1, 0.027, -0.04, 0.01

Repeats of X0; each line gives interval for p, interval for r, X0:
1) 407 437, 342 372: -8.1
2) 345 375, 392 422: -9.6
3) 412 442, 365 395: -9.1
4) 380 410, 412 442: -13.1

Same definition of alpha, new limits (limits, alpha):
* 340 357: 343.5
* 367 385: 373.5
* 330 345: 343.5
